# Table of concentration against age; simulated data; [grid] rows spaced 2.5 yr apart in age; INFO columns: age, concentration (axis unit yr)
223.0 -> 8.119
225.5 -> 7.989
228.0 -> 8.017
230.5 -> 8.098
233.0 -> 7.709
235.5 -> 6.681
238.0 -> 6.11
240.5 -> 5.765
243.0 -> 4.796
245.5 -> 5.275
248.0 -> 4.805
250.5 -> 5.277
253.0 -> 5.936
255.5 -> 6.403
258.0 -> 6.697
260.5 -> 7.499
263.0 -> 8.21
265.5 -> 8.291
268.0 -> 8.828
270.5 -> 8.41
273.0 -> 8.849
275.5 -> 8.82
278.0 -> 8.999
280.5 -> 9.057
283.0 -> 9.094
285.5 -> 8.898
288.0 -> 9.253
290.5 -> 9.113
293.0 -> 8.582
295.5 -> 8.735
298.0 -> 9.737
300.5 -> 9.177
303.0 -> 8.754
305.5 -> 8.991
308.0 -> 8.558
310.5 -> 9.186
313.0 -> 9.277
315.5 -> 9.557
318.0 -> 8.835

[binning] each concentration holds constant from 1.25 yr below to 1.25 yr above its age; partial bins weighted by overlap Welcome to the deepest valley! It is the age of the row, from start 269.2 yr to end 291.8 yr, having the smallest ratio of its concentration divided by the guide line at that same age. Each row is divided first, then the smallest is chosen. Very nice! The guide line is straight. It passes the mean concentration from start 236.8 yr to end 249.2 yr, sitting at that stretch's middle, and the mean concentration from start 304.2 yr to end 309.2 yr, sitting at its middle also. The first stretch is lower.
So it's 290.5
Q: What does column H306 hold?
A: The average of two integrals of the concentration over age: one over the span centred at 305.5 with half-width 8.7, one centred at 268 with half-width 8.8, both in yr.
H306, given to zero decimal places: 153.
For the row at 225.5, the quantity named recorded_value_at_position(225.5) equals 7.989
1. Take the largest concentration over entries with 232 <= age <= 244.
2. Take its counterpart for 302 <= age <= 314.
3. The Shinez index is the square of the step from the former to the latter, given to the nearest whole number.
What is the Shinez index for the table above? 2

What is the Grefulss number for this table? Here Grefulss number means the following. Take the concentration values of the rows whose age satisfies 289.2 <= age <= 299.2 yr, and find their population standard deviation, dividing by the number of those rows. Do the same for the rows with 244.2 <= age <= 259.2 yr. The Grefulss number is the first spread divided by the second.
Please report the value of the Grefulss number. 0.66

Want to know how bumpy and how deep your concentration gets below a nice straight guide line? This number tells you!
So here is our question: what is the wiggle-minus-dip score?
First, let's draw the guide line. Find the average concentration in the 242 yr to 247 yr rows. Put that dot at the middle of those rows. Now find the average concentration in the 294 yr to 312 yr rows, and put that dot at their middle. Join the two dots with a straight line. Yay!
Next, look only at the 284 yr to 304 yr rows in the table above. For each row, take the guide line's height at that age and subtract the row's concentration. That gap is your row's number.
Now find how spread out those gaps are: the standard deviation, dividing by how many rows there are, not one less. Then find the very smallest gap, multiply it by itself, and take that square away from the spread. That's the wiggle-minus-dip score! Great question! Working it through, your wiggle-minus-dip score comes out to -1.1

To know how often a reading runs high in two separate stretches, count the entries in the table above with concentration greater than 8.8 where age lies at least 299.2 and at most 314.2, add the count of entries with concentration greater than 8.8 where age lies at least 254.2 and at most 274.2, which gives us 6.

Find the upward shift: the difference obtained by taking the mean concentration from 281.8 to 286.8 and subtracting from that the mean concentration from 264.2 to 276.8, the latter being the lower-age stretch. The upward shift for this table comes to 0.4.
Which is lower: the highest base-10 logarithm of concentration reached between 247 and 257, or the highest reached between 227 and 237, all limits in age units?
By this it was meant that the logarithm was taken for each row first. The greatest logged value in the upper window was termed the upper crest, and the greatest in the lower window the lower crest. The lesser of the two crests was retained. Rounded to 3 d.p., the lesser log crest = 0.806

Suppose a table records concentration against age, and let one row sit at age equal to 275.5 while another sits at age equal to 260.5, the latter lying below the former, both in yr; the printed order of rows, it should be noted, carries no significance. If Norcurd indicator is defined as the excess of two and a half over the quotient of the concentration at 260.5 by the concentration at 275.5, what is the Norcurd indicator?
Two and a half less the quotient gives 1.65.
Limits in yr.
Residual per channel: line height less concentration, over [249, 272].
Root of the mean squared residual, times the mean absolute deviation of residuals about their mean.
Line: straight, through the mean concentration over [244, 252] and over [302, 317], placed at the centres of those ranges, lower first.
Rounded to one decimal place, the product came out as 1.1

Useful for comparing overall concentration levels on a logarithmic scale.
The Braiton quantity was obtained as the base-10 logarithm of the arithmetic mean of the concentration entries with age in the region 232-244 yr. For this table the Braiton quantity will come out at 0.793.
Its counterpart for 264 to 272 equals 0.930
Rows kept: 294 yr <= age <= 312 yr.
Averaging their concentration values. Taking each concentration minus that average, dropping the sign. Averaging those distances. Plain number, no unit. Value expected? 0.30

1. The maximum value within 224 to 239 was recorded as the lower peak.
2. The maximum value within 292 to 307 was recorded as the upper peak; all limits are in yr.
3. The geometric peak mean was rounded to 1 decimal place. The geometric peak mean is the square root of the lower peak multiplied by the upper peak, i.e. 8.9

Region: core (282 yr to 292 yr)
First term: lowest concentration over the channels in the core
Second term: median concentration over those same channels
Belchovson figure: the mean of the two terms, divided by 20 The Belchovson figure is 0.450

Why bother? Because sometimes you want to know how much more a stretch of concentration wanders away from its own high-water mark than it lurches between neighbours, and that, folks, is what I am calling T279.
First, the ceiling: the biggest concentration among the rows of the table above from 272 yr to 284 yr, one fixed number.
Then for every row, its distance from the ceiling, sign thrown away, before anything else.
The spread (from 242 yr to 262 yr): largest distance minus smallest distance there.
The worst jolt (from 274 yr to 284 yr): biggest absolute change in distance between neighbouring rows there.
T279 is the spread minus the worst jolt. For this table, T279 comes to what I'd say 2.5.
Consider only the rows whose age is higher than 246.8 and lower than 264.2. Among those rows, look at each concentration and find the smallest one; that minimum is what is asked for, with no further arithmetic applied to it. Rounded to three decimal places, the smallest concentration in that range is 4.805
